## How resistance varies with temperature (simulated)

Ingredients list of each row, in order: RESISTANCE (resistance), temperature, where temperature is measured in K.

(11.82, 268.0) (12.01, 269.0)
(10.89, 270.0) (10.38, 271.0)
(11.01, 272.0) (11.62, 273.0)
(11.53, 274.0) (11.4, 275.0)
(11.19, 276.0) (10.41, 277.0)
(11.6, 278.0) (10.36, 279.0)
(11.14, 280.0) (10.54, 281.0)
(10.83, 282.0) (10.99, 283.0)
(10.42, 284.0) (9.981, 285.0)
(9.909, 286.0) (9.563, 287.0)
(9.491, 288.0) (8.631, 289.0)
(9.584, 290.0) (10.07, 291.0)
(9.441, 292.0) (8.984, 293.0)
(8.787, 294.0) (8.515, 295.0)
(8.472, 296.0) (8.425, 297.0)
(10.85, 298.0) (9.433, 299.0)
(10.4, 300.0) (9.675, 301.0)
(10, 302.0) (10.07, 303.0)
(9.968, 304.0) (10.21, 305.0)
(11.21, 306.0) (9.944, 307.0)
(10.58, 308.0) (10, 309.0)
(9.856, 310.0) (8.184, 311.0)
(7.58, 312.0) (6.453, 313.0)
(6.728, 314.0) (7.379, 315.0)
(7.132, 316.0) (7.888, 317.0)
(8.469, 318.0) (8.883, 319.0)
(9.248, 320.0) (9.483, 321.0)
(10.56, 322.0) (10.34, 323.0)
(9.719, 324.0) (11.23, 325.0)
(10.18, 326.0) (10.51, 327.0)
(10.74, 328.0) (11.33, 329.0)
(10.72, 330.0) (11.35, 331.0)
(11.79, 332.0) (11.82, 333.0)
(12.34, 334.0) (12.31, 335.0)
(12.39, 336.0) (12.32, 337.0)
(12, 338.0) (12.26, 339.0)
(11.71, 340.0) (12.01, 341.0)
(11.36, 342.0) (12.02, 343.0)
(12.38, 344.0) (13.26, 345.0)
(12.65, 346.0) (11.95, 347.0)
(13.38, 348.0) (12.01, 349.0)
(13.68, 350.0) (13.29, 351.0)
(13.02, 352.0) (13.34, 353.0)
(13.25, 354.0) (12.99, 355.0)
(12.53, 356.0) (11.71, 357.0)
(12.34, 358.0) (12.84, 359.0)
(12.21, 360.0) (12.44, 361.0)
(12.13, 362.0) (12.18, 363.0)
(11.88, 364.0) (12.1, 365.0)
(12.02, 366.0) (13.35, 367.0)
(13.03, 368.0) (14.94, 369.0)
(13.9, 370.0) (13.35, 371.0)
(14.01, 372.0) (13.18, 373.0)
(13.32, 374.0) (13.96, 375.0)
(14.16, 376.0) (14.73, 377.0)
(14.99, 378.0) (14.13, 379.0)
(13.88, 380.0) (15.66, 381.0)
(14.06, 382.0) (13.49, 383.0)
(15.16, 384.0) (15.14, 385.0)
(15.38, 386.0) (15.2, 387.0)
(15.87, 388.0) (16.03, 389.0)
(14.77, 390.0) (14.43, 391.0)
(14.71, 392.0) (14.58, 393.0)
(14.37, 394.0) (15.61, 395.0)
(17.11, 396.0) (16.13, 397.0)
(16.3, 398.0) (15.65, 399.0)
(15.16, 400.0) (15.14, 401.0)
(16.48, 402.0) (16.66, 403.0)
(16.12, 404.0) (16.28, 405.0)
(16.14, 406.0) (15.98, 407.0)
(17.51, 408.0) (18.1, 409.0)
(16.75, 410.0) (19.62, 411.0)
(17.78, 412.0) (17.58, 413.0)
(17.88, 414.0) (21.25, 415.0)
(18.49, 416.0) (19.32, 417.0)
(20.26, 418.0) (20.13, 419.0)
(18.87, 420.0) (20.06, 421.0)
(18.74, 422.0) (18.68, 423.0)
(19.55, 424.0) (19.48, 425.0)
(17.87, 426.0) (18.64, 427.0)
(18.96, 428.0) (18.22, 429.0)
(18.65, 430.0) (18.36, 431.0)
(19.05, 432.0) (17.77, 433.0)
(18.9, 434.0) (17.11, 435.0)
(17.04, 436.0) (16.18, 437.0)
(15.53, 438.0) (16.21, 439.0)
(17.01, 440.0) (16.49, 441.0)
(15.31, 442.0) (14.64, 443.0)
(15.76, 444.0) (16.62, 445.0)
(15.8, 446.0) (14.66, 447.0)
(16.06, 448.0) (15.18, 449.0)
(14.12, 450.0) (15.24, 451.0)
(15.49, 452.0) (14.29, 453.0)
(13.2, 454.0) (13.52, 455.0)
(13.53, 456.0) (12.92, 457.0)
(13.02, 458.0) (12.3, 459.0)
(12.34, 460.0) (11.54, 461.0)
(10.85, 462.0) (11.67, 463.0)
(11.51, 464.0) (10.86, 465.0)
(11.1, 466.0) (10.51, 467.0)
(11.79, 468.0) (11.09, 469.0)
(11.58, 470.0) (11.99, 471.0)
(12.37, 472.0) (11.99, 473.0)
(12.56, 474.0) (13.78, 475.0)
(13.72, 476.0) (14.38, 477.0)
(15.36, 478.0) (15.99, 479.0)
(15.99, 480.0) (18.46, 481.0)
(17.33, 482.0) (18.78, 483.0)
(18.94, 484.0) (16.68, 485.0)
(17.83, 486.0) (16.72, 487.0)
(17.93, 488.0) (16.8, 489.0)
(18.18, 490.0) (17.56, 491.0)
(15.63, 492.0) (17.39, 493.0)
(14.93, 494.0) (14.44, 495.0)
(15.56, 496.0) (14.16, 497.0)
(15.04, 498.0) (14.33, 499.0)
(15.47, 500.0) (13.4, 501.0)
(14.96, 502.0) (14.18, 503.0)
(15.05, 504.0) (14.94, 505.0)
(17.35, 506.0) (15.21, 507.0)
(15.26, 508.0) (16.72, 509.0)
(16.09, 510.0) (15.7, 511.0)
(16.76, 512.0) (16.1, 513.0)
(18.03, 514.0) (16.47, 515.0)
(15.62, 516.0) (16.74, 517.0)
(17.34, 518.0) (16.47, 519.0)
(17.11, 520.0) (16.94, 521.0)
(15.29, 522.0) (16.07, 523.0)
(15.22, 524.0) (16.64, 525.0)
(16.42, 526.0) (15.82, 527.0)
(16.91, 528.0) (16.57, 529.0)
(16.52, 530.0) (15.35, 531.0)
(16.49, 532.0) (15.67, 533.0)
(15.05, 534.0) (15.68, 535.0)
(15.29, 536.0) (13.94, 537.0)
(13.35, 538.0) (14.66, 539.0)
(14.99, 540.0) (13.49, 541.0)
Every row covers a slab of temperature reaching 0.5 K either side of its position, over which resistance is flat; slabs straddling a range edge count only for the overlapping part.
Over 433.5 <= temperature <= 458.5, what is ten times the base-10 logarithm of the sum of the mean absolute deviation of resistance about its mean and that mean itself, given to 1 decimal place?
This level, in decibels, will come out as 12.2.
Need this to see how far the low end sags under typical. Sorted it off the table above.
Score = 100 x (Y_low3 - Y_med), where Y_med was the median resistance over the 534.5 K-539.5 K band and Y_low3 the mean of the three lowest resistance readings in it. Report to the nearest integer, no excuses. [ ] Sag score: -68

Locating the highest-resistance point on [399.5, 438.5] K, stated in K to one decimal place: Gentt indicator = 415.0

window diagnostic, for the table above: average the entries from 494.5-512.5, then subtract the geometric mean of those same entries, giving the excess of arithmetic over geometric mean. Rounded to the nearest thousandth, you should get 0.031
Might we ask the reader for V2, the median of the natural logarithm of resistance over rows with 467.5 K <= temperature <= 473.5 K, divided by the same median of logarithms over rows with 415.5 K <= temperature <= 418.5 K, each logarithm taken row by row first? 0.84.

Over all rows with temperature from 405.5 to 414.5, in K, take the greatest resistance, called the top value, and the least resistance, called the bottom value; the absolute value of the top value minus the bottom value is 3.6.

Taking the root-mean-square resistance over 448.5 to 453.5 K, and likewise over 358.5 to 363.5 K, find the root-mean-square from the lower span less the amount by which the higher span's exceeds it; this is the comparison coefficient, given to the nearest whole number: 10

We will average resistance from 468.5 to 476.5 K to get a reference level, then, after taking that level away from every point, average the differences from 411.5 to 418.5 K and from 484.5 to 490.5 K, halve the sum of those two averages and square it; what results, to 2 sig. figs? 33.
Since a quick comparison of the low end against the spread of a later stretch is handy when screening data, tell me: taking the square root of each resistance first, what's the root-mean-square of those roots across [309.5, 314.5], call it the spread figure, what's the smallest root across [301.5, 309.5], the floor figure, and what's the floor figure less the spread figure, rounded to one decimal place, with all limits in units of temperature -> 0.4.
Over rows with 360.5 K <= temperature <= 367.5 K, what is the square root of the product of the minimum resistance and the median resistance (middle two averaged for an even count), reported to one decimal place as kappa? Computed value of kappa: 12.0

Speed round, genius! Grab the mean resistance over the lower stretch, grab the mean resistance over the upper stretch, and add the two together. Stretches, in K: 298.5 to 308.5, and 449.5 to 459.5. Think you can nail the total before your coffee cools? 23.9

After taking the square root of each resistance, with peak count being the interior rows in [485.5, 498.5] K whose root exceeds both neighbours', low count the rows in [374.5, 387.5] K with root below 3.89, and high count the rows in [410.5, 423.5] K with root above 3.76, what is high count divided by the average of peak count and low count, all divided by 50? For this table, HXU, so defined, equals 0.043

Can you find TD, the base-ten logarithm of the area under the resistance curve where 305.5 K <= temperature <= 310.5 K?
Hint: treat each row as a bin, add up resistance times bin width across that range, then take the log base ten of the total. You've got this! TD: 1.71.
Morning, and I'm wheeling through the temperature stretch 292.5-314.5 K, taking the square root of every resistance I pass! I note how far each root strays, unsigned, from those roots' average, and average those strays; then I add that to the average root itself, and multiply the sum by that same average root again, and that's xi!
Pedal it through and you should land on 9.8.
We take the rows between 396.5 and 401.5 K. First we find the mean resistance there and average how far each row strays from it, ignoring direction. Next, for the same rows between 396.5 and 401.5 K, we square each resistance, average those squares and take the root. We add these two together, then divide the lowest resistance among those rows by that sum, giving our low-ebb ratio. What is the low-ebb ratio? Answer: 0.940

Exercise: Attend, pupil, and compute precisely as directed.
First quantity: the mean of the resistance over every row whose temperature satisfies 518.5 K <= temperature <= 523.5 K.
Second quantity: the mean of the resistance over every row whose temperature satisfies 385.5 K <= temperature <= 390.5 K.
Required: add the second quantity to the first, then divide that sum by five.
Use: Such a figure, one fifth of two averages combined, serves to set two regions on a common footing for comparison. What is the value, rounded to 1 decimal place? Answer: 6.4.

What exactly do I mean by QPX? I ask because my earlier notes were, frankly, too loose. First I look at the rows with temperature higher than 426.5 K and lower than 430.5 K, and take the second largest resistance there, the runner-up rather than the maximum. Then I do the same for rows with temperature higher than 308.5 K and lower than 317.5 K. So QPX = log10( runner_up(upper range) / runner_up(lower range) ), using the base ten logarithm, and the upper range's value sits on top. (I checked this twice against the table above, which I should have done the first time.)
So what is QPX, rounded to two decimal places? 0.28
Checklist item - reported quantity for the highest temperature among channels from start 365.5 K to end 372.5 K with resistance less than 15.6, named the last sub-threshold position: 372.0 K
